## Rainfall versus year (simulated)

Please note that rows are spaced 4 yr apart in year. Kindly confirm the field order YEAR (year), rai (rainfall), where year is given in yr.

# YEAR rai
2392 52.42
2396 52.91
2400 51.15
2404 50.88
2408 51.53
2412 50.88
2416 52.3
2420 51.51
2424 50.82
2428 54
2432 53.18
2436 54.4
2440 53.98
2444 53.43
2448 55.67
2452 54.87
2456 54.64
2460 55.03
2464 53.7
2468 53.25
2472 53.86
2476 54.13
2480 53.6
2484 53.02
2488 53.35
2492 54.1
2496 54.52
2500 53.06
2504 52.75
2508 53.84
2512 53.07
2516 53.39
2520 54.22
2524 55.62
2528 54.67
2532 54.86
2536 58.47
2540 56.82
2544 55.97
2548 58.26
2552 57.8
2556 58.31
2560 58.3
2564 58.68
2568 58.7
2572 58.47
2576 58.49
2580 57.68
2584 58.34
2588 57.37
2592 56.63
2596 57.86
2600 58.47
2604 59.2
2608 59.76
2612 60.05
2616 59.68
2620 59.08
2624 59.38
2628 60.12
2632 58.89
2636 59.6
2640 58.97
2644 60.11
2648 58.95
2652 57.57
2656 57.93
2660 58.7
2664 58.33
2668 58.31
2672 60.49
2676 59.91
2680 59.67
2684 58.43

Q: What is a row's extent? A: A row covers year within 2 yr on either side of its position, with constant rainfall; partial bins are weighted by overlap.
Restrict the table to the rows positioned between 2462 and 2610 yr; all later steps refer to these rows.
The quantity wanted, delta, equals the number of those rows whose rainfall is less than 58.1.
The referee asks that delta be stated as 25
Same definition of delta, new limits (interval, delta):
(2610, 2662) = 2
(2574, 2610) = 4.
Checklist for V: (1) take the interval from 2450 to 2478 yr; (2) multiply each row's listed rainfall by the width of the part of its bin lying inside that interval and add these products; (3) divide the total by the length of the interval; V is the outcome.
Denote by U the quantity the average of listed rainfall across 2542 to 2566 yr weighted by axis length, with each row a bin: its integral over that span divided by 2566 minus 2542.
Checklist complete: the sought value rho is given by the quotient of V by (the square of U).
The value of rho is 0.016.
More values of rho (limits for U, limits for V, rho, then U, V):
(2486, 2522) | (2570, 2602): 0.020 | 54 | 57.9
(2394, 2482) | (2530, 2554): 0.020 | 53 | 57.0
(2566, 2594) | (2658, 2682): 0.018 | 58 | 59.2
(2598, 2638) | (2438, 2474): 0.015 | 59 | 54.3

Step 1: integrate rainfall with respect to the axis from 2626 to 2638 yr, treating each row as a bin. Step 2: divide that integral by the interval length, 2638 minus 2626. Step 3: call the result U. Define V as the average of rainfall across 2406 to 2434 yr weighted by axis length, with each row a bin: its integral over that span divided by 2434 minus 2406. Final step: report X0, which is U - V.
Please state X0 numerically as 7.5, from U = 59.5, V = 52.0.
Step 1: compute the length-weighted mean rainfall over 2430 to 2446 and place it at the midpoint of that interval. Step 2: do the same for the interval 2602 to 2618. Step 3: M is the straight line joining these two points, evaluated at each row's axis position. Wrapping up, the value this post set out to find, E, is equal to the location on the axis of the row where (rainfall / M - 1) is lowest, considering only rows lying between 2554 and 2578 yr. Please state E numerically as 2576 yr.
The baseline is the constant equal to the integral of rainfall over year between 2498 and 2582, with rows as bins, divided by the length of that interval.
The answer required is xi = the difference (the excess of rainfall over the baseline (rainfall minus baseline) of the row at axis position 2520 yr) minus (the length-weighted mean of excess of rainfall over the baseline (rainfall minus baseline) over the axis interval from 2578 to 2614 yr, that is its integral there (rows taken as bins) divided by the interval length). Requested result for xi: -4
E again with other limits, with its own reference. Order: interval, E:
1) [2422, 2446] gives 2424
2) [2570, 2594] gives 2592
